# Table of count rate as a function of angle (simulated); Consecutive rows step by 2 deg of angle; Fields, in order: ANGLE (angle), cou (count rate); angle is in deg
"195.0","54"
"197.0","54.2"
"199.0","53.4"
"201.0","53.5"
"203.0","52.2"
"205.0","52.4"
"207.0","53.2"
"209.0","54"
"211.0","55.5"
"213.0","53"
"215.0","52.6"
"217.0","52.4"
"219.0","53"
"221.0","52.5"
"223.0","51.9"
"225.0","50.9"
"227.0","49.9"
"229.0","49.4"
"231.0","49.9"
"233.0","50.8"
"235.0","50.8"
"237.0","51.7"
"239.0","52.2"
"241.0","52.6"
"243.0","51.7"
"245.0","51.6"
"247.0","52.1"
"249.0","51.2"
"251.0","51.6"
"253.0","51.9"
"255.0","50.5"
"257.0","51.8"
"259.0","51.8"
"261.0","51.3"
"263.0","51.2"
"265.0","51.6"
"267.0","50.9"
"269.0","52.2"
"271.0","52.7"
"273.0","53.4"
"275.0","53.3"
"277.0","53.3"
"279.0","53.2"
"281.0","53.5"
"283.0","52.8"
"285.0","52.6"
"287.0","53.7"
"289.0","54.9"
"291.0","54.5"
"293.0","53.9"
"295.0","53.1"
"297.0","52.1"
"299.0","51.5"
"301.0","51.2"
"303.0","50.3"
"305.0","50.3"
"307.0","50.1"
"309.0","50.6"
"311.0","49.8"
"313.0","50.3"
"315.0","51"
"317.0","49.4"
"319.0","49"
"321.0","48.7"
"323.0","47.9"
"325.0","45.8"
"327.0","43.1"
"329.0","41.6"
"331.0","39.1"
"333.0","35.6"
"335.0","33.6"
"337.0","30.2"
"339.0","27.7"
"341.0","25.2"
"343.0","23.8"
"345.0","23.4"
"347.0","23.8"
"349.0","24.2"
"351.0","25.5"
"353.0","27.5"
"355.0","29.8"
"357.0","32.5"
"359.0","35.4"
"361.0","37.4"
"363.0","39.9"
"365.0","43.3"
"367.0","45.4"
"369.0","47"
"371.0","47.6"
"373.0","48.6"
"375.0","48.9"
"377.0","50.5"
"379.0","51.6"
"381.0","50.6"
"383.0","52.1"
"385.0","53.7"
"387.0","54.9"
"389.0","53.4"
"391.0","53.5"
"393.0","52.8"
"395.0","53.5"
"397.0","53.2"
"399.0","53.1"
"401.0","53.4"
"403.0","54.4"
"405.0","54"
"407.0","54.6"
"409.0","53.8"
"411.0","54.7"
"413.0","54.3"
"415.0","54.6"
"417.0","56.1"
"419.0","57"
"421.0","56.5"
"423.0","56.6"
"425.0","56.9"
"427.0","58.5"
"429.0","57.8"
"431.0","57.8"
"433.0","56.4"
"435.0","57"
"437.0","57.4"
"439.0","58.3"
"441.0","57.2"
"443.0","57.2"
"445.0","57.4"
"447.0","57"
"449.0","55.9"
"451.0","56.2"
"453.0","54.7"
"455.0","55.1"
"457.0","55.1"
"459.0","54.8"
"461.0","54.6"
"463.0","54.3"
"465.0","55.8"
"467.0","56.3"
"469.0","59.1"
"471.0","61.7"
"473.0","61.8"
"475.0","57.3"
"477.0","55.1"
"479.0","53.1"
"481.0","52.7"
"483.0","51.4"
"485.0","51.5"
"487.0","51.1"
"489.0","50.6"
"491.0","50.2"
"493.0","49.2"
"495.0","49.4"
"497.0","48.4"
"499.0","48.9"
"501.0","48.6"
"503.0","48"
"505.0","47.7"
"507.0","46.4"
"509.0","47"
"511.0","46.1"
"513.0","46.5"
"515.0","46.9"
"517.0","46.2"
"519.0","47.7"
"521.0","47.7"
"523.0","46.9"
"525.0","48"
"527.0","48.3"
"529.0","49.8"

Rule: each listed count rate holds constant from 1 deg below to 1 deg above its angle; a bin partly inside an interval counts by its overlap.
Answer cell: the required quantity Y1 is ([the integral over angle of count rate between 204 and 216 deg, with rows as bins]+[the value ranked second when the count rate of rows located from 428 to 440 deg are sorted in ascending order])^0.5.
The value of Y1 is 26.4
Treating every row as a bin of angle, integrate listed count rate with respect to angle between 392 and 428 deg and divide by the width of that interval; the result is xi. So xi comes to 54.9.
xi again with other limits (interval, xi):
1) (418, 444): 57.3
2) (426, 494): 55.6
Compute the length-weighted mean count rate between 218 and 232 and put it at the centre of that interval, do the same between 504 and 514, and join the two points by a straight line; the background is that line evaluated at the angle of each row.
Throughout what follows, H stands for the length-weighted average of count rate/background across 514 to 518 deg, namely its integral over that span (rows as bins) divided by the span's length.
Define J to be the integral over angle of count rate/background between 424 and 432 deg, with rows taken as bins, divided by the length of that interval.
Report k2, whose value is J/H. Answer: 1.21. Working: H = 1.00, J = 1.20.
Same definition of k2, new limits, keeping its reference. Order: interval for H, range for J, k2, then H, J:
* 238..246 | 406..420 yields 1.11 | 1.02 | 1.14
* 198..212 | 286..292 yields 1.04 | 1.04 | 1.09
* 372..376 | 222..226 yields 1.01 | 1.00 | 1.01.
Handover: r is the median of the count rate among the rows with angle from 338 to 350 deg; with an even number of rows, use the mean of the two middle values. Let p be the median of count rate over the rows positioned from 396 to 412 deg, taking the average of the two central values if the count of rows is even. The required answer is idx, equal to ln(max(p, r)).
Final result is 3.987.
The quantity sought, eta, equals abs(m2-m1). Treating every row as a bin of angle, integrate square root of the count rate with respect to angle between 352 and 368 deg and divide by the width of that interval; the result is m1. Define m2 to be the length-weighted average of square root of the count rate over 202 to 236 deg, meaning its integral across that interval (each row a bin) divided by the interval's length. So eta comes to 1.2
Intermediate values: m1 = 6.0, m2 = 7.2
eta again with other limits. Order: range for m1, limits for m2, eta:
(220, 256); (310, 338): 0.6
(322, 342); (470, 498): 1.2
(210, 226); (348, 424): 0.4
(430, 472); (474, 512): 0.4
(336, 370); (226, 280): 1.6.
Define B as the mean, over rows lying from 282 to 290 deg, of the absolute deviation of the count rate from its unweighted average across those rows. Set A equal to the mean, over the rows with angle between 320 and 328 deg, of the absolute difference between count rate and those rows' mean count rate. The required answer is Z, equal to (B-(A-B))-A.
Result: -2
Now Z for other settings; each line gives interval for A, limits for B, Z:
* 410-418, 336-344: 3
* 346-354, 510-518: -2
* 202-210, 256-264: -1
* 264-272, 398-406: 0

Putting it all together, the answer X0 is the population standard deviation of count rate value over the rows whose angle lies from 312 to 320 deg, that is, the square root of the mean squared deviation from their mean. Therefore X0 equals 0.8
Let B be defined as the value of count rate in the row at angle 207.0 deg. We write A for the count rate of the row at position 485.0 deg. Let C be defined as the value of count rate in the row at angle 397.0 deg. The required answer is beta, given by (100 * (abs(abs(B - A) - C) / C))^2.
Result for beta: 9371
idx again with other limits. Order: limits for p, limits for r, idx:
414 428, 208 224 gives 4.036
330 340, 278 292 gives 3.980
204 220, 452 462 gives 4.004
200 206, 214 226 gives 3.960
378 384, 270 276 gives 3.976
